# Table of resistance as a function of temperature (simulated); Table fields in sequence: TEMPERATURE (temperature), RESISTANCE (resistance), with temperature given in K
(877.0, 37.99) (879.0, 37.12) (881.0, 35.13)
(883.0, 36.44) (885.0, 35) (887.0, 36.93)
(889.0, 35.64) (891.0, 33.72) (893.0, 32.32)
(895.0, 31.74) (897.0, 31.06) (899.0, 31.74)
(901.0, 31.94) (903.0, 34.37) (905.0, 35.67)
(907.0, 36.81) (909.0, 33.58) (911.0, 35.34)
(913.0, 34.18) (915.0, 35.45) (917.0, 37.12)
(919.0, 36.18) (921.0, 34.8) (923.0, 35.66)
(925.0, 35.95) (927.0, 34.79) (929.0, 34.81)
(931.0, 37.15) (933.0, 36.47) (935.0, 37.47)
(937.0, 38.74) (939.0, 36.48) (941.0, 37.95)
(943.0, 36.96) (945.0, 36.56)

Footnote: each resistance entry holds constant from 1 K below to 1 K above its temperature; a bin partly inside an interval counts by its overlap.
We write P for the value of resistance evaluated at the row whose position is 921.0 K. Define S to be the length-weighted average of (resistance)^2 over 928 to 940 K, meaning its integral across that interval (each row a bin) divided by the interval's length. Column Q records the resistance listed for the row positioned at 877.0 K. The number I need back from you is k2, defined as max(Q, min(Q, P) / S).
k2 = 38.0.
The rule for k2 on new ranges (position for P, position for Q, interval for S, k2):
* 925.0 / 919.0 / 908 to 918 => 36.2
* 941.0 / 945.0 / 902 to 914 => 36.6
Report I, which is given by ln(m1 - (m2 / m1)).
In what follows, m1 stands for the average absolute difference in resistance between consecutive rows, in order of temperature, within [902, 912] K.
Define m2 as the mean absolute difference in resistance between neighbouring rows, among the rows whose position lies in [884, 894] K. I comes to 0.0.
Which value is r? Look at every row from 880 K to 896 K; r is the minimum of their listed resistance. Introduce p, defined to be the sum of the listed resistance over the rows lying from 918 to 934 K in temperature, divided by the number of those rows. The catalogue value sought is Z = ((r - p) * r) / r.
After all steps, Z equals -4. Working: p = 35.7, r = 31.74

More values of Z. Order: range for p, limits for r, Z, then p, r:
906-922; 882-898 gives -4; 35.4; 31.06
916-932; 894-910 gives -5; 35.8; 31.06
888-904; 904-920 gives 1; 32.8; 33.58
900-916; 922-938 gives 0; 34.7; 34.79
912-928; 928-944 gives -1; 35.5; 34.81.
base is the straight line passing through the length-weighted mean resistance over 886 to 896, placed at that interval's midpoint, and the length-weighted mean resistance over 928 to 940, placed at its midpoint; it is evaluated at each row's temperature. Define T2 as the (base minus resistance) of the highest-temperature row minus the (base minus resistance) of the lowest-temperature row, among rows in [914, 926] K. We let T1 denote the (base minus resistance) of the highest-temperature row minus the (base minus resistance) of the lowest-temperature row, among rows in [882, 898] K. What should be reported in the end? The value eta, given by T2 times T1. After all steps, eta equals 0.9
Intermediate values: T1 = 6.3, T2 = 0.1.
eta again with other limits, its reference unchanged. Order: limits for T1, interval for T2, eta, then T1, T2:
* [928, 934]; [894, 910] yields 1.3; -1.4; -0.9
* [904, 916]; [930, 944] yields 0.8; 0.9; 1.0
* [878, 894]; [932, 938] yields -11.5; 5.7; -2.0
